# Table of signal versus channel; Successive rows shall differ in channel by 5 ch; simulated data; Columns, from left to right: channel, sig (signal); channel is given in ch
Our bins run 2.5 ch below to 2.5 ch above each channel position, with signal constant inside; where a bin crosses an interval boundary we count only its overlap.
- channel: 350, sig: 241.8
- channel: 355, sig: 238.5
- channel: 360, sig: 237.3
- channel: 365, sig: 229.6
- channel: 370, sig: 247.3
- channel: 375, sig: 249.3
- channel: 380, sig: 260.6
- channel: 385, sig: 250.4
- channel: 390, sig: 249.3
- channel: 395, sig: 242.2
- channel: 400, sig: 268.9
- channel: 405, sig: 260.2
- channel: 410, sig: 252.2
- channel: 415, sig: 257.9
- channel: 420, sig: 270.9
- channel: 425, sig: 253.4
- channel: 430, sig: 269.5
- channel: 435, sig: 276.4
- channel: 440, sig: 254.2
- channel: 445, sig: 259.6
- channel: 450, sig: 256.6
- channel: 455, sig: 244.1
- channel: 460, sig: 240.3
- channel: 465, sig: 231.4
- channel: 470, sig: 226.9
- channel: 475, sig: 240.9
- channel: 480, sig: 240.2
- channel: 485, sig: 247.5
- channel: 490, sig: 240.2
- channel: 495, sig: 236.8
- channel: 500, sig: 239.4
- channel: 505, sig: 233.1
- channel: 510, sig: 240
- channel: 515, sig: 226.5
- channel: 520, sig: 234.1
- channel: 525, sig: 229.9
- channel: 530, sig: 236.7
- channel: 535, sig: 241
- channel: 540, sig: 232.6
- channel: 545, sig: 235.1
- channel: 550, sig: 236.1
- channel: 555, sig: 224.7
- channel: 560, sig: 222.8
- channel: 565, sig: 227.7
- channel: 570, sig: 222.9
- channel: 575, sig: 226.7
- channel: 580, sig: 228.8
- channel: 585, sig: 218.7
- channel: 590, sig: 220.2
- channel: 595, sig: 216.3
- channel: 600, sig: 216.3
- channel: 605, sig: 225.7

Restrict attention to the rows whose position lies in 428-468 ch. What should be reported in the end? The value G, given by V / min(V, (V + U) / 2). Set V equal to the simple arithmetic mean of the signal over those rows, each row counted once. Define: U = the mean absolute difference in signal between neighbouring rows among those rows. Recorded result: 1.932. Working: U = 9.0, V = 254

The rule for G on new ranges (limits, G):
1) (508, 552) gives 1.950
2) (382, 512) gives 1.932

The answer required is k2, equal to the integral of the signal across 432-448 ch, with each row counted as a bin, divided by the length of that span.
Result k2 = 263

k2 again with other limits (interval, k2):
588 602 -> 218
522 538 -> 236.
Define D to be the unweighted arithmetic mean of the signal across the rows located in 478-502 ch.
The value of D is 241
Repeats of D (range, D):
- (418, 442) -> 265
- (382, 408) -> 254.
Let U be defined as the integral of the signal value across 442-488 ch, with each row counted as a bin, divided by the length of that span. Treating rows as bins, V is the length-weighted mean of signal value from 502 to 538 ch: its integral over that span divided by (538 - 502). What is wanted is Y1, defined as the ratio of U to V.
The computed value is 1.04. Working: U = 243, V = 235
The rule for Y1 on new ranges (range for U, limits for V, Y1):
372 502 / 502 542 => 1.07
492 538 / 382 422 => 0.92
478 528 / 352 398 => 0.97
